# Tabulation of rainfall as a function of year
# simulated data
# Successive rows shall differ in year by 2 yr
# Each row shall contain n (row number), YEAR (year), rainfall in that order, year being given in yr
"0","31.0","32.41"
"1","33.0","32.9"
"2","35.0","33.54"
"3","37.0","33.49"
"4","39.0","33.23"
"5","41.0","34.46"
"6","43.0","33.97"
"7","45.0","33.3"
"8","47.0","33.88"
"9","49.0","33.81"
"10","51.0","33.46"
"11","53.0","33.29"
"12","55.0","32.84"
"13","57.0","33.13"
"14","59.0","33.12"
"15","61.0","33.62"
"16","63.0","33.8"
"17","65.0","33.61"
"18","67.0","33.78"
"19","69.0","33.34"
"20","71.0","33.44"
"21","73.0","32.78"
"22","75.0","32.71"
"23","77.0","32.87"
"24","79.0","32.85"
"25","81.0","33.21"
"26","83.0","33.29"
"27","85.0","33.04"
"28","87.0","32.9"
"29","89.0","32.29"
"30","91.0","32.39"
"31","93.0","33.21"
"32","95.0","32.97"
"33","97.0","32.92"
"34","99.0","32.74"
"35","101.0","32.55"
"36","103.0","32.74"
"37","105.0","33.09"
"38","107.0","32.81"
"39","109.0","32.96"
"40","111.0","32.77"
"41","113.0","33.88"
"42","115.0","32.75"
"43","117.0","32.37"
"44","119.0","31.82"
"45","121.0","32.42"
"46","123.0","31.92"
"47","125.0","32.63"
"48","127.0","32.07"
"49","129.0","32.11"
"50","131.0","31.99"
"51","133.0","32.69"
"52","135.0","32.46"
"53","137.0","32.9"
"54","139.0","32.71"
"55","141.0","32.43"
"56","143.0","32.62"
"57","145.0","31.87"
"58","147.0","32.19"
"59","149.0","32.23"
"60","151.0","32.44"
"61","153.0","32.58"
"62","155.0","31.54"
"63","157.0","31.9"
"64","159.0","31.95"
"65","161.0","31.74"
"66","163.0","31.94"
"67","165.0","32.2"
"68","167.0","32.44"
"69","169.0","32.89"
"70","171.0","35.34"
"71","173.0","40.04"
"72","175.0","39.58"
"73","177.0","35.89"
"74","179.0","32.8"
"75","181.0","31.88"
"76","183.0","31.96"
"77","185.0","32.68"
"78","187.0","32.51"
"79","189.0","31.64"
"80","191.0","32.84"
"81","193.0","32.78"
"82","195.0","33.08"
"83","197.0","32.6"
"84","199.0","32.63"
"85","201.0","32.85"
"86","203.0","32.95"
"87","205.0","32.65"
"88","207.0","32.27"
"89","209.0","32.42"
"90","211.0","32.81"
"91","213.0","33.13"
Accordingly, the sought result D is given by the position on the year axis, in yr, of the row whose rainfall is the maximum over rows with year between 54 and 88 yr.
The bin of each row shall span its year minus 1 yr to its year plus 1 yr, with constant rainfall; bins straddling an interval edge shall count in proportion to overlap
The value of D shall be 63.0 yr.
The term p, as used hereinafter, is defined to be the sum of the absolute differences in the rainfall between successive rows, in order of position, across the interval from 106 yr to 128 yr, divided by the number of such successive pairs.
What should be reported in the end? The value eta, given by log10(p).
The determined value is -0.2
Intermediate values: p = 0.59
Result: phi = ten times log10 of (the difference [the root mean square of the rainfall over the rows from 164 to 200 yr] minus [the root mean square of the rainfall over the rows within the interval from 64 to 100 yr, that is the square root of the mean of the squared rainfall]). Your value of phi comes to -1.4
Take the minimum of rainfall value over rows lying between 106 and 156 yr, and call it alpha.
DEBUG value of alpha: 31.54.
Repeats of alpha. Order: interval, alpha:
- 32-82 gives 32.71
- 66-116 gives 32.29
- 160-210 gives 31.64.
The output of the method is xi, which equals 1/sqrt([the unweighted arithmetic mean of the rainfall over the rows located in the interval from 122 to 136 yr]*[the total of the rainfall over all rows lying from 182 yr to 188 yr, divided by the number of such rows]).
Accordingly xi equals 0.0309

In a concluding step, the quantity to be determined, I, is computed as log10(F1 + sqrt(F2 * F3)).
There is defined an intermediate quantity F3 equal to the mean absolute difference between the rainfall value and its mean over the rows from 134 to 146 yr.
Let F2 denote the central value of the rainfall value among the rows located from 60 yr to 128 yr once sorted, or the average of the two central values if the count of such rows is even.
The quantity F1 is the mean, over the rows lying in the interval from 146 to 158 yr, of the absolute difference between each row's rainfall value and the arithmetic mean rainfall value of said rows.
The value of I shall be 0.494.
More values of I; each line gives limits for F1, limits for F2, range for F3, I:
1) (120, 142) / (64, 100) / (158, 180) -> 0.972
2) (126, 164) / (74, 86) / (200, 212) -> 0.471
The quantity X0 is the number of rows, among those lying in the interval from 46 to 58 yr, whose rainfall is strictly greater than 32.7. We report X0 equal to 6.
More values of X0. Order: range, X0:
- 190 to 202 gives 4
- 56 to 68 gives 6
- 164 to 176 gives 4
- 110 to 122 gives 3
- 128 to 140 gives 2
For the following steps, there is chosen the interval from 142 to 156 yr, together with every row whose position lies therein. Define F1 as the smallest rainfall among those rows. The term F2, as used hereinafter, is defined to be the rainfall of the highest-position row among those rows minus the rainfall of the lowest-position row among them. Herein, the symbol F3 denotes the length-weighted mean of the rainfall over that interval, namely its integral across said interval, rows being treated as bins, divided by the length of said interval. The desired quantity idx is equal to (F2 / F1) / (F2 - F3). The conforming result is 0.0010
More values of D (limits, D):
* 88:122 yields 113.0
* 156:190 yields 173.0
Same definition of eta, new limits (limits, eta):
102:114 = -0.4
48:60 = -0.6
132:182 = -0.1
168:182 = 0.4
